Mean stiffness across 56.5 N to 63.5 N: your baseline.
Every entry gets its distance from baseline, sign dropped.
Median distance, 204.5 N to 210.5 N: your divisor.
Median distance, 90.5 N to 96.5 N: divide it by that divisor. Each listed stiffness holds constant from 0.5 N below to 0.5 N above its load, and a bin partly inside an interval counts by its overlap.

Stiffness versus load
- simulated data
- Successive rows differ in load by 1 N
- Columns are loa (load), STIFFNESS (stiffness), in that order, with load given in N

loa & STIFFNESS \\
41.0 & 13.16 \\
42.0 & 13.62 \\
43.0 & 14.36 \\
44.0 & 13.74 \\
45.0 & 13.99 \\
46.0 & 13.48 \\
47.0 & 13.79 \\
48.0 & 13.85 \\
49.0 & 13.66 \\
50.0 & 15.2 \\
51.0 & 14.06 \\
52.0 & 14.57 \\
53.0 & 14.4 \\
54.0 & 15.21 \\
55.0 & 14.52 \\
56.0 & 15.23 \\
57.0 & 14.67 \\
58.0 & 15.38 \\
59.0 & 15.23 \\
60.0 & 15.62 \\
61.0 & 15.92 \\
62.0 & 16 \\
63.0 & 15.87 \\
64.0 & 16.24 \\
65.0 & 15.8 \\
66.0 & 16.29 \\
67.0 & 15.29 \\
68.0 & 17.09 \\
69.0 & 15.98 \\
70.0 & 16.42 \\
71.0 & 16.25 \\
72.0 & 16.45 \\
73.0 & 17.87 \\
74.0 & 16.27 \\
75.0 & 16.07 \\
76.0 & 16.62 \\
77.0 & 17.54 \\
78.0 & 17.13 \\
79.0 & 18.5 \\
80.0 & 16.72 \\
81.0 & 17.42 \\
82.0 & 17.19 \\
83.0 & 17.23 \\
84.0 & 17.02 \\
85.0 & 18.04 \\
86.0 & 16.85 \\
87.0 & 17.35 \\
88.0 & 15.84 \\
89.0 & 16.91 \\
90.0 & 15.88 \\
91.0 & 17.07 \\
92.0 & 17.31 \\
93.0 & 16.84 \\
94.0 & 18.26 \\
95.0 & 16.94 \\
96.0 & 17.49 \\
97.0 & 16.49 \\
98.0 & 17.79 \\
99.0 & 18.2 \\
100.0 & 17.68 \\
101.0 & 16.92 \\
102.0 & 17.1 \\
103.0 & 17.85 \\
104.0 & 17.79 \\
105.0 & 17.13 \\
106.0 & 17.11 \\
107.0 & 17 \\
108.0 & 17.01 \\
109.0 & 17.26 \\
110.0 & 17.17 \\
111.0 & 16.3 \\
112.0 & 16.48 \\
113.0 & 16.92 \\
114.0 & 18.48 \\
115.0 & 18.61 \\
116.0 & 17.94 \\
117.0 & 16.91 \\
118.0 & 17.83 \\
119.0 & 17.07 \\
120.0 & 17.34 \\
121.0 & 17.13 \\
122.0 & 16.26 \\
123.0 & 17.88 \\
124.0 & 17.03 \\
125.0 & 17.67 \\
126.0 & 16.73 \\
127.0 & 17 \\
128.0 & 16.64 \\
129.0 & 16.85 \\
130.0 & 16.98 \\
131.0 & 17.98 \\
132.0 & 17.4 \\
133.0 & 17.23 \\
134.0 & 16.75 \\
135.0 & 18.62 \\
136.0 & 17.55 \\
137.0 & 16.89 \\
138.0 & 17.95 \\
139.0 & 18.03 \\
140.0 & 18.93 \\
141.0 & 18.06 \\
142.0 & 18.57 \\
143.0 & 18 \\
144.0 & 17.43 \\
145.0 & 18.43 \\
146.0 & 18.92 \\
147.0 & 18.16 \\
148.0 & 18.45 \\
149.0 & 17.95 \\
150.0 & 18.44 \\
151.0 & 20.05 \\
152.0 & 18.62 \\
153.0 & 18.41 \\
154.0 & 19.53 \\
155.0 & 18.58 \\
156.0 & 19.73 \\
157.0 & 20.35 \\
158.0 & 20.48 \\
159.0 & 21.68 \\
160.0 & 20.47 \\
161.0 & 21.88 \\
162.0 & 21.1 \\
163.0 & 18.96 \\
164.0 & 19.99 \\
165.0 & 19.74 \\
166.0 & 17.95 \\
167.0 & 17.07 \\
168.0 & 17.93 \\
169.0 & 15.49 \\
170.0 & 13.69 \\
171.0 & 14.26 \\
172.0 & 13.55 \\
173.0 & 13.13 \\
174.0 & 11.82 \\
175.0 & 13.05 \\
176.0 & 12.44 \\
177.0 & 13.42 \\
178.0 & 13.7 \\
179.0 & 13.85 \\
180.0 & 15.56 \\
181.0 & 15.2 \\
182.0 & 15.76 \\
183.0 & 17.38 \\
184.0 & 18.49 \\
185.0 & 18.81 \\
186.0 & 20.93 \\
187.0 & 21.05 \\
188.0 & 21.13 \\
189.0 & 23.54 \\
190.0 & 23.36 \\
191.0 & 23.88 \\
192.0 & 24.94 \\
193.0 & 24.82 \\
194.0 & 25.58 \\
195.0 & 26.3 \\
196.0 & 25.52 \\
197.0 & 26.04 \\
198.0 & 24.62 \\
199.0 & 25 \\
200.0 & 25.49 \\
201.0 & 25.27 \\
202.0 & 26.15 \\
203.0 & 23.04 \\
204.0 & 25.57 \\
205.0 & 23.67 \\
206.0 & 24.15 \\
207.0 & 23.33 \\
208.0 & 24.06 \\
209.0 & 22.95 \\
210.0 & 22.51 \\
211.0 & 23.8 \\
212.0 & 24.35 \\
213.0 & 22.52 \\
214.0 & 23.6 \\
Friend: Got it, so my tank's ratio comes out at 0.21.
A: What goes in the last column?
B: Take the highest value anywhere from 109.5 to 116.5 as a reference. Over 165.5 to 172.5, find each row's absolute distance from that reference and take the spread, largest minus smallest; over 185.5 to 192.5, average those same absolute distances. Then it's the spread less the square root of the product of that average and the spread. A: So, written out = 0.16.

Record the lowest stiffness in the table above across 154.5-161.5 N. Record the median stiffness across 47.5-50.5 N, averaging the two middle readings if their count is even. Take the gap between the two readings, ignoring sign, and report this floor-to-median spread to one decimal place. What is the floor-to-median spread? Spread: 4.7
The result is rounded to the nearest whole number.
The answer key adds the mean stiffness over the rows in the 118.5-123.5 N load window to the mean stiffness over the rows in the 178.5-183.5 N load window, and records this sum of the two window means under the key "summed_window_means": 33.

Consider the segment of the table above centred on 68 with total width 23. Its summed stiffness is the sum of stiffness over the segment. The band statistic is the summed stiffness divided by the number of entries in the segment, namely 16.3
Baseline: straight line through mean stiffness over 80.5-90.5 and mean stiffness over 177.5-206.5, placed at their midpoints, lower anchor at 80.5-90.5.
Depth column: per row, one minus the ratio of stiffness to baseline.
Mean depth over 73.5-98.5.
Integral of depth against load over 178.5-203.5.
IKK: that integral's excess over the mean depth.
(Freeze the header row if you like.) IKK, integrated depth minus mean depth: 0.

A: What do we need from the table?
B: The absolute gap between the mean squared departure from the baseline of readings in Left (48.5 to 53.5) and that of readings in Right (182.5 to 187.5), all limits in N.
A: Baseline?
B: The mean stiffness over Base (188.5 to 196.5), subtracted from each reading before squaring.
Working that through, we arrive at 76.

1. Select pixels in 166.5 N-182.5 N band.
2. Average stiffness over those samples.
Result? 14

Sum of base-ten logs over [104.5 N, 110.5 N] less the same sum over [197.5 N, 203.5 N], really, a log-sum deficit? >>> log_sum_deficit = -1.0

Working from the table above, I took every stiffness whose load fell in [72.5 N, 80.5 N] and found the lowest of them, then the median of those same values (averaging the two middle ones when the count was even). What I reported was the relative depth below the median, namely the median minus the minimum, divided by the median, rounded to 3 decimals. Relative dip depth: 0.051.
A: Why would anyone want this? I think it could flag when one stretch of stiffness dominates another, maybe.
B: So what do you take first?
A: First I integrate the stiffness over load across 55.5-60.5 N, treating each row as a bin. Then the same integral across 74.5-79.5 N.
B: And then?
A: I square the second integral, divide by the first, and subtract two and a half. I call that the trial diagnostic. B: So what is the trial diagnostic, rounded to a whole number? 94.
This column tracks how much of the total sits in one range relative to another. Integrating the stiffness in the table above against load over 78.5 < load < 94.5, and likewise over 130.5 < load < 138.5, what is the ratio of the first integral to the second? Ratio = 2.0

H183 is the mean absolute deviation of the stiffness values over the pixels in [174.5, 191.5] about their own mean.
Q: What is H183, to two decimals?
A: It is 3.45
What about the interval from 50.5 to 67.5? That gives 0.54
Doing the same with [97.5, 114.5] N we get 0.47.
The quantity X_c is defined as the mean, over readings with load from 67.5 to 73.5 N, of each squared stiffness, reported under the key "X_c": 279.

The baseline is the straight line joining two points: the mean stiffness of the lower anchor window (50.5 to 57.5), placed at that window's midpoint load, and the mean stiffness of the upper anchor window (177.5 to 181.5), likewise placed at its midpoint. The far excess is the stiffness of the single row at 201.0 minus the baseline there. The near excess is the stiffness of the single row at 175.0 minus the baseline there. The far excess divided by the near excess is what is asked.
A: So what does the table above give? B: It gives -7.0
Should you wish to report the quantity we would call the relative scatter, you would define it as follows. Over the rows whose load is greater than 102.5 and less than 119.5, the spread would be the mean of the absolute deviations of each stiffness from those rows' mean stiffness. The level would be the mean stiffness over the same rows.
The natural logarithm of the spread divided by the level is -3.5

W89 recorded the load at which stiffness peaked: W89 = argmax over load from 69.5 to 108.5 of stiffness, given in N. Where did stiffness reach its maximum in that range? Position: 79.0 N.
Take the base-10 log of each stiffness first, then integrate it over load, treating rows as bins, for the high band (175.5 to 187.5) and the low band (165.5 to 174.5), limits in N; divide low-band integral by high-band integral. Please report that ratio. 0.73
